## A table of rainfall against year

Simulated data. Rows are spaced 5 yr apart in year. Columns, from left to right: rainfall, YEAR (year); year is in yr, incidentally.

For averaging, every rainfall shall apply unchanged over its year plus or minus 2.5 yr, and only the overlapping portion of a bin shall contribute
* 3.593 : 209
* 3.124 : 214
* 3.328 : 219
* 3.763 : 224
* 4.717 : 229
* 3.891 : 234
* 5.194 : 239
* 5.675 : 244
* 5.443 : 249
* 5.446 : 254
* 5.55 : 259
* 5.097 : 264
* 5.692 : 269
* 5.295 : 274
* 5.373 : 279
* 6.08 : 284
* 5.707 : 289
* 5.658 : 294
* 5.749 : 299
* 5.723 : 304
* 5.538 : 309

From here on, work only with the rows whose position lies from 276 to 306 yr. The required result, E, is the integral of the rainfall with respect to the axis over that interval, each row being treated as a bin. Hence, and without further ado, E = 171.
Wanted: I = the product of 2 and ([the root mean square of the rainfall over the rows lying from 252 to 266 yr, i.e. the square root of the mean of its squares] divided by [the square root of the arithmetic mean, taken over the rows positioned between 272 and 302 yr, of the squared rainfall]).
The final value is 1.90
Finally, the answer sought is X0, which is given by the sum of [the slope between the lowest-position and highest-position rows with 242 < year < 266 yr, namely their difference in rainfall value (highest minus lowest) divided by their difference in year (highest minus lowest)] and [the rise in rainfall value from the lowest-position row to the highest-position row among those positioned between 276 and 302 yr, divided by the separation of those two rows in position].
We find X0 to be -0.01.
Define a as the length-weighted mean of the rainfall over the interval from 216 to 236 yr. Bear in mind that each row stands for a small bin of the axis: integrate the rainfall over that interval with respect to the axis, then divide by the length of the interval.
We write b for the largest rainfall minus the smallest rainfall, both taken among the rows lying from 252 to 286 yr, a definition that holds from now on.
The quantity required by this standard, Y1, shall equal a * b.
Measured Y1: 3.8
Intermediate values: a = 3.91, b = 1.0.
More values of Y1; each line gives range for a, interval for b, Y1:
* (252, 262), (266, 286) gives 4.3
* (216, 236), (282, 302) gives 1.6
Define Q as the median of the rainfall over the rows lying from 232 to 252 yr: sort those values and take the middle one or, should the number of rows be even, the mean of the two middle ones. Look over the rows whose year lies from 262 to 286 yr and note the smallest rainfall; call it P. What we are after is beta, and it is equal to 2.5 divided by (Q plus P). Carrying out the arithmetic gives 0.240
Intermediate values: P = 5.097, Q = 5.32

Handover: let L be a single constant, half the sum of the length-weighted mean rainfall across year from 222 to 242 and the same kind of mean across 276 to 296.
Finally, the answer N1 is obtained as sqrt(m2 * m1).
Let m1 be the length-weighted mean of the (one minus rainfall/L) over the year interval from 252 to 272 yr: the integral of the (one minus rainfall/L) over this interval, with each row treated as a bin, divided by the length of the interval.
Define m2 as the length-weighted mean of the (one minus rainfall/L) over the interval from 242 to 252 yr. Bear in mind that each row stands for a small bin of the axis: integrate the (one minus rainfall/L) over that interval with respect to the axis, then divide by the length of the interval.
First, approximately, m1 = -0.074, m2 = -0.095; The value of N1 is 0.084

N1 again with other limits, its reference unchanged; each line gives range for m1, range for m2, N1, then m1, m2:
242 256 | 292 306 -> 0.106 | -0.089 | -0.127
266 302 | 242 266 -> 0.092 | -0.114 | -0.074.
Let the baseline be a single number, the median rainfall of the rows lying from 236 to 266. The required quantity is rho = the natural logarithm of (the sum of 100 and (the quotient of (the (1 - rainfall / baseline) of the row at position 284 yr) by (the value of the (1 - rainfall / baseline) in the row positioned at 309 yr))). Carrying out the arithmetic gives 4.67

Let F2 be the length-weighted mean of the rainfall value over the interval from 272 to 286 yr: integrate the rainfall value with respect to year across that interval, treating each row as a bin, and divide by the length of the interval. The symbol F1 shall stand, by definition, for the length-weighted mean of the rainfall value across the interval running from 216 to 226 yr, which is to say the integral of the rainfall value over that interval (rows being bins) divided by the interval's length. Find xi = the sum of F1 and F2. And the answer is 9.1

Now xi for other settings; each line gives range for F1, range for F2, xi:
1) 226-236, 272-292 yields 9.9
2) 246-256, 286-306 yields 11.2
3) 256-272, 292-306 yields 11.2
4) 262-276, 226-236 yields 9.7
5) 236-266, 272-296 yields 11.0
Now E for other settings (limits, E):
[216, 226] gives 35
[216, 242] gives 109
